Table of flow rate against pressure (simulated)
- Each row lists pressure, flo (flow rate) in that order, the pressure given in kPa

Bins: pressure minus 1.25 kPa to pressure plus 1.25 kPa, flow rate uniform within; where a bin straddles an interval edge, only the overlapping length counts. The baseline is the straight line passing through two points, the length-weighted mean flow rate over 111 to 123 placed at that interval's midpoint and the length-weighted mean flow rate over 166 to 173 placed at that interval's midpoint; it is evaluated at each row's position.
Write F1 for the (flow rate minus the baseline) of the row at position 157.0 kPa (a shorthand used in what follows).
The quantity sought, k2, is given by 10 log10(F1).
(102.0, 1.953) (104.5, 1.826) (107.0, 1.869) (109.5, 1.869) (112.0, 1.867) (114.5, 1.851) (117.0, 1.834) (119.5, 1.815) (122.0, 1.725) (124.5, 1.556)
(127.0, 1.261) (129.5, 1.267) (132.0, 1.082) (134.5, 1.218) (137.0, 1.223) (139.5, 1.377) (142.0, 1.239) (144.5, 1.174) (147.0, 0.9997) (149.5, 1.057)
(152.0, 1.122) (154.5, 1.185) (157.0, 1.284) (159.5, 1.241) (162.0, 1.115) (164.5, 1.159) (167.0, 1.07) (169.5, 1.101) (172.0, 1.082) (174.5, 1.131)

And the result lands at -16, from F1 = 0.024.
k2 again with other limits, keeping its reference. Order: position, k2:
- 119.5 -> -15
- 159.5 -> -18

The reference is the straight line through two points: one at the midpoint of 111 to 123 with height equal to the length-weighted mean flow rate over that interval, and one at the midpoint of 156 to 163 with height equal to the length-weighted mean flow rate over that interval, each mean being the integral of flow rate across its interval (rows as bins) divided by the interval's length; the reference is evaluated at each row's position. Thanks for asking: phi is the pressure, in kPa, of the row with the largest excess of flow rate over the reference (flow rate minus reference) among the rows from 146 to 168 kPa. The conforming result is 157.0 kPa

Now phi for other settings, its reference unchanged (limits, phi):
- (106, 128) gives 119.5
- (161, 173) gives 172.0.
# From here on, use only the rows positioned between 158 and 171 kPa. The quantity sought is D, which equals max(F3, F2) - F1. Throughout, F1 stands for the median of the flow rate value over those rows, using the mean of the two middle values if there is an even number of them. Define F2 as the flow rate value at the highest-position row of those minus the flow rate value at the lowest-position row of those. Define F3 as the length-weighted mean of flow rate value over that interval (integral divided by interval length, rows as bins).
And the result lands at 0.02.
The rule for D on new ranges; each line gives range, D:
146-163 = 0.02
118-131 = -0.03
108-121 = -0.01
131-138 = -0.04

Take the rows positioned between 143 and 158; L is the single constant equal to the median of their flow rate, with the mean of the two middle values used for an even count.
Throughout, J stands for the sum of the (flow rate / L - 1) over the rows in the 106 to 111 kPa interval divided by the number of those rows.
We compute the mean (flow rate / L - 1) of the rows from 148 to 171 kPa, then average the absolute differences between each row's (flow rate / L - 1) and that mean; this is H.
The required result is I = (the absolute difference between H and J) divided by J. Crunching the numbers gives 1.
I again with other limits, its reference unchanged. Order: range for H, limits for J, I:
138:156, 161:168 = -4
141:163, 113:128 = 1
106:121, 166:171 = -1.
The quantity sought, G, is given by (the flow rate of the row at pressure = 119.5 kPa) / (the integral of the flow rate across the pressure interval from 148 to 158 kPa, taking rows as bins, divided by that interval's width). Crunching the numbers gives 1.6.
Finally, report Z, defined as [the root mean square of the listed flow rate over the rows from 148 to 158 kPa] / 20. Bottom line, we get 0.058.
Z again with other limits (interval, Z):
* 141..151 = 0.056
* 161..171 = 0.056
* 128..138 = 0.060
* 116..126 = 0.087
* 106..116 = 0.093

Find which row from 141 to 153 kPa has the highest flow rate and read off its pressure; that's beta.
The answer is 142.0 kPa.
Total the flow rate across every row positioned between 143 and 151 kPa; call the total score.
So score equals 3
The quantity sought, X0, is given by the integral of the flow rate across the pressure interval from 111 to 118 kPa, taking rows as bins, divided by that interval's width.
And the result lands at 1.85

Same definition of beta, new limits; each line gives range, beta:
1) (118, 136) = 119.5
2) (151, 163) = 157.0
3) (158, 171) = 159.5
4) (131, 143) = 139.5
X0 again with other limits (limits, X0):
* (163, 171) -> 1.11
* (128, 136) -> 1.19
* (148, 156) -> 1.12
